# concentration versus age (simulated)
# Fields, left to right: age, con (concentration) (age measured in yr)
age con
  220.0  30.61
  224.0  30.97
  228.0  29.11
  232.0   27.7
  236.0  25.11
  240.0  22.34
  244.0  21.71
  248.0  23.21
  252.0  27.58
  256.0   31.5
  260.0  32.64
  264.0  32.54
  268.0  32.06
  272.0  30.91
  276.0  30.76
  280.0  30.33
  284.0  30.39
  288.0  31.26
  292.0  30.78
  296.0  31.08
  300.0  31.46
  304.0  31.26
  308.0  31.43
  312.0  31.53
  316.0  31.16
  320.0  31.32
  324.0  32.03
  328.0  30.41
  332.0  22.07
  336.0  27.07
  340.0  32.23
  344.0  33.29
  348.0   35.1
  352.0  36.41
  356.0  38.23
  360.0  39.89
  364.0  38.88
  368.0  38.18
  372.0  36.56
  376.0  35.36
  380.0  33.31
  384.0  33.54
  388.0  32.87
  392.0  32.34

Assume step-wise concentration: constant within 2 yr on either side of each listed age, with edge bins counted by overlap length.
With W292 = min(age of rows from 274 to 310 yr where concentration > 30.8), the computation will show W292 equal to 288.0 yr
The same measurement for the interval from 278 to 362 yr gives 288.0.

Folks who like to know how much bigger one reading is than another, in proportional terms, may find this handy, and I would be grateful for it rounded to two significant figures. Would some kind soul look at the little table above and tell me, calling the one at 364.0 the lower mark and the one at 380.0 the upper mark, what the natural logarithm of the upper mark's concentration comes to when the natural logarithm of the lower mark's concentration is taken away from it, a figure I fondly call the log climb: -0.15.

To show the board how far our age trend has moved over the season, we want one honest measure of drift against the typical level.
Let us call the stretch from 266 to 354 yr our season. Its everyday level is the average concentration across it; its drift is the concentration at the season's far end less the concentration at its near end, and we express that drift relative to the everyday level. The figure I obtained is 0.140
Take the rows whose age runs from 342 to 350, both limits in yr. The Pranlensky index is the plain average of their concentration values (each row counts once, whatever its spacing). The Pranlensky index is 34.2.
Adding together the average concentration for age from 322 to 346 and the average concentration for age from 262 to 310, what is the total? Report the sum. 61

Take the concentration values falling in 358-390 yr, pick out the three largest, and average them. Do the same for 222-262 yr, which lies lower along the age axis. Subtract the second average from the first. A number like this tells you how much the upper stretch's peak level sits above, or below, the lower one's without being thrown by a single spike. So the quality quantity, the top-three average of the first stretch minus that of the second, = 7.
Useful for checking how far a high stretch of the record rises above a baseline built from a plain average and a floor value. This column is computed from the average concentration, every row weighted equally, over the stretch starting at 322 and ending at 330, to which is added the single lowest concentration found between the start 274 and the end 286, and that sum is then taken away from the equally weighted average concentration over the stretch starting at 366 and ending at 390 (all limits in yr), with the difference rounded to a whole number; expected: -27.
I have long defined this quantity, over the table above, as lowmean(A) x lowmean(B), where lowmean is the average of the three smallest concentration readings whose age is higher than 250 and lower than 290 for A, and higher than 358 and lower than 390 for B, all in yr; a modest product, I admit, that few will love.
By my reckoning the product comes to 978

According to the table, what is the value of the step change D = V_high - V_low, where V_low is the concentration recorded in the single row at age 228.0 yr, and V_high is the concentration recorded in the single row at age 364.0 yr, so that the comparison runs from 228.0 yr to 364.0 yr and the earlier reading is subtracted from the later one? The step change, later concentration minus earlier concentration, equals 10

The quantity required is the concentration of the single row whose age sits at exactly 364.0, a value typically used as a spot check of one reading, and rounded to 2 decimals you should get 38.88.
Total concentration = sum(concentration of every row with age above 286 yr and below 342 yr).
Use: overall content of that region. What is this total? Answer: 425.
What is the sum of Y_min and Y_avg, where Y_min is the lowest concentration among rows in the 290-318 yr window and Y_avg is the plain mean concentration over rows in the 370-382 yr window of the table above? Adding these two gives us 65.9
